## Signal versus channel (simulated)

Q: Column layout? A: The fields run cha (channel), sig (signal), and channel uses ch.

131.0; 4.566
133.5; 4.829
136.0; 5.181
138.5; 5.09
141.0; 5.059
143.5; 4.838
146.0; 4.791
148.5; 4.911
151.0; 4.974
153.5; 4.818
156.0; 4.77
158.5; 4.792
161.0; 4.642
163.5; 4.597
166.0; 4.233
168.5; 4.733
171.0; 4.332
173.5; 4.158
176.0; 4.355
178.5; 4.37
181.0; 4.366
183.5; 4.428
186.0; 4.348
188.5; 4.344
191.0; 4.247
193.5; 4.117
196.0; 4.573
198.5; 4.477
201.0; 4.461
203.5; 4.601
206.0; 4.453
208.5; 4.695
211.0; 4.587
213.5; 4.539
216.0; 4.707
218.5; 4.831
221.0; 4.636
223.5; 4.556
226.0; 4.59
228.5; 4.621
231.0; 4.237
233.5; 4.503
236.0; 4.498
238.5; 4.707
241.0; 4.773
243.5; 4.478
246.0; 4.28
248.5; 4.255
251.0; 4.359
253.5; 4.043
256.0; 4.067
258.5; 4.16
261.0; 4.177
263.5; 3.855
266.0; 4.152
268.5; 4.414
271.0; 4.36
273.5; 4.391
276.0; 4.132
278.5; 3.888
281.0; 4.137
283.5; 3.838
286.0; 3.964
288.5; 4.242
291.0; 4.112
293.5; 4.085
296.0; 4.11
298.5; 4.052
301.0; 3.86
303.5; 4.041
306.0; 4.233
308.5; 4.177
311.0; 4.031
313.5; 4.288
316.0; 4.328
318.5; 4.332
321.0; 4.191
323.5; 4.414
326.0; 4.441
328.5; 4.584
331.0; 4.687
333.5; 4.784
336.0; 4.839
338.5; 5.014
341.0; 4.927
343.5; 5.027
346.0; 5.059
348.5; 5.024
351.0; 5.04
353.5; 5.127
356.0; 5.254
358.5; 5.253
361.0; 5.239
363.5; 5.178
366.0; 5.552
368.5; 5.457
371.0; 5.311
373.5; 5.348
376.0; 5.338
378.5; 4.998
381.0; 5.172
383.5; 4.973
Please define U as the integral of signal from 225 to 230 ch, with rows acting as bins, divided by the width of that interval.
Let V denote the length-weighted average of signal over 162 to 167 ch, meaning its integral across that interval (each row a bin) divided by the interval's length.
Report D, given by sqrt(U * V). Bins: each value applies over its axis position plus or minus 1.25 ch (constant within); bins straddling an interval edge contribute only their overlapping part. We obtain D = 4.51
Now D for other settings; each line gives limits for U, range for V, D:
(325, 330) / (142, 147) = 4.67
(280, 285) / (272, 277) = 4.12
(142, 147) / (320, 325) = 4.56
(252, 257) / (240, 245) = 4.33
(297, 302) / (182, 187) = 4.17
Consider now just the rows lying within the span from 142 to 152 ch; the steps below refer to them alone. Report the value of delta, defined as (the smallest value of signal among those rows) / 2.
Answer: 2.40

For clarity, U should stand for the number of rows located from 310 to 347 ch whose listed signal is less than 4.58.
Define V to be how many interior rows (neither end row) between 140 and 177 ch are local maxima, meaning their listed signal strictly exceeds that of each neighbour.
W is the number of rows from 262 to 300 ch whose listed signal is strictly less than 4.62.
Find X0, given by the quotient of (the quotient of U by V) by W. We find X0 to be 0.16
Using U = 7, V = 3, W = 15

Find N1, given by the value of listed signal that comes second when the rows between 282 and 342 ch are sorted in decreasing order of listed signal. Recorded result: 4.927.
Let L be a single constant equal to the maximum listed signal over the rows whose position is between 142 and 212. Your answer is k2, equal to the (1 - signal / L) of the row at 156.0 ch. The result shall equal 0.04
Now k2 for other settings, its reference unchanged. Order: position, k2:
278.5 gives 0.22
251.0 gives 0.12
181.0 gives 0.12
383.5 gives 0.00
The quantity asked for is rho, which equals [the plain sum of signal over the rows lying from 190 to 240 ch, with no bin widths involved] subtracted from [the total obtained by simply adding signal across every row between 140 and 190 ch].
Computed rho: 1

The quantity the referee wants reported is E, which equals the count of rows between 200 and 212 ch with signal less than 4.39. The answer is 0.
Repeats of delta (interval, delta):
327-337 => 2.29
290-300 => 2.03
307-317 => 2.02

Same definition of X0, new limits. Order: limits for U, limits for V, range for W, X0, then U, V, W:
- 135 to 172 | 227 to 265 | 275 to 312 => 0.03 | 2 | 4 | 15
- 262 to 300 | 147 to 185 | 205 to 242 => 0.47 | 15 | 4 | 8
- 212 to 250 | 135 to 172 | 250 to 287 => 0.18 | 8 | 3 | 15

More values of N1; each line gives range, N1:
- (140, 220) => 4.974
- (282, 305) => 4.112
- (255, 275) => 4.391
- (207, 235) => 4.707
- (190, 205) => 4.573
